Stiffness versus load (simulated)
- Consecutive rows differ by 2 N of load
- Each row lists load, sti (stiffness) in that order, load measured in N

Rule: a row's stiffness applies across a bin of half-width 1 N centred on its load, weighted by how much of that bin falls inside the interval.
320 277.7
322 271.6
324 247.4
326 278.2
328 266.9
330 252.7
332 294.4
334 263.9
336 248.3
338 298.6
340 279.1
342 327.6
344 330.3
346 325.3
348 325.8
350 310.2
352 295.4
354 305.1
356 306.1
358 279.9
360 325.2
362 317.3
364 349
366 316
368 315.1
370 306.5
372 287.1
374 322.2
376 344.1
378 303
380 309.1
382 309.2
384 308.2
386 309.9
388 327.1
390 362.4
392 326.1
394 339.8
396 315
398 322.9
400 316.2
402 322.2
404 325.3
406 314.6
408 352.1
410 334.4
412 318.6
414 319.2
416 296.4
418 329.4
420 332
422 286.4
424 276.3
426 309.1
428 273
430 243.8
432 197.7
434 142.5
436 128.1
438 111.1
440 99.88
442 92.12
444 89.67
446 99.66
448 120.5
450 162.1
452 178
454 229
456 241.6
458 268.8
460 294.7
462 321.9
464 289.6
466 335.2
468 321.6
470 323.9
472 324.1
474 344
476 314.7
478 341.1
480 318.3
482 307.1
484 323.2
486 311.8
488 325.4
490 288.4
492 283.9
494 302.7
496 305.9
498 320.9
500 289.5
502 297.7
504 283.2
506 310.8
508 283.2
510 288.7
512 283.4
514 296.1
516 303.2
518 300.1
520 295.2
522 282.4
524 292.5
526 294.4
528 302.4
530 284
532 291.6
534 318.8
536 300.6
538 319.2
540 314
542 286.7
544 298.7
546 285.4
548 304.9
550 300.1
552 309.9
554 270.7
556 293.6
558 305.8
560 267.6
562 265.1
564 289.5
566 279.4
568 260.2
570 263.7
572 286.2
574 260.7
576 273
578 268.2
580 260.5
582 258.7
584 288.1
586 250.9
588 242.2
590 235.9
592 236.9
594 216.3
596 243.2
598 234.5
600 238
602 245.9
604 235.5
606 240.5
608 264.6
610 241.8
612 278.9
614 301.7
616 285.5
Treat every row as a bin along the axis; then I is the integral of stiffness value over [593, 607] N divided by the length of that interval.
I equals 236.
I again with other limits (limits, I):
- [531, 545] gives 304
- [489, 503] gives 298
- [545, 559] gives 296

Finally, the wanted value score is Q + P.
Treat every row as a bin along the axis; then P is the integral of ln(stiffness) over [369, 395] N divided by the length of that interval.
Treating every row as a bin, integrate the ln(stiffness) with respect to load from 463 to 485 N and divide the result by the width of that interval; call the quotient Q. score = 11.5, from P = 5.77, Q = 5.77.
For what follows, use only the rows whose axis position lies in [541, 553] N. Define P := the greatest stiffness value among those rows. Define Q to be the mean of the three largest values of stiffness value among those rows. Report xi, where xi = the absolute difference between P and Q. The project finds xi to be 5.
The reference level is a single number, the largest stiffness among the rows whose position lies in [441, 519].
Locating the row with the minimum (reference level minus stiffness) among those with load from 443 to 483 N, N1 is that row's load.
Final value 474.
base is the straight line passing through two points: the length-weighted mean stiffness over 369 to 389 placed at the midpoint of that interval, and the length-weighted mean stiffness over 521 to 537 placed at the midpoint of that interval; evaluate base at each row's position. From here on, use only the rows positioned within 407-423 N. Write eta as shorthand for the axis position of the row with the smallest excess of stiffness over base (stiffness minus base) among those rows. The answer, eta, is 422 N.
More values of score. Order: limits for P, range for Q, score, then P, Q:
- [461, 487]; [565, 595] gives 11.3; 5.77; 5.55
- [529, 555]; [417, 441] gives 11.0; 5.70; 5.34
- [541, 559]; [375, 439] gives 11.3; 5.69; 5.65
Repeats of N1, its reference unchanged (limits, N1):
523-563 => 538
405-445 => 408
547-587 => 552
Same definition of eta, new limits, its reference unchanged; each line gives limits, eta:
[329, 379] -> 336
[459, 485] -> 464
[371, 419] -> 372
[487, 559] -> 554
